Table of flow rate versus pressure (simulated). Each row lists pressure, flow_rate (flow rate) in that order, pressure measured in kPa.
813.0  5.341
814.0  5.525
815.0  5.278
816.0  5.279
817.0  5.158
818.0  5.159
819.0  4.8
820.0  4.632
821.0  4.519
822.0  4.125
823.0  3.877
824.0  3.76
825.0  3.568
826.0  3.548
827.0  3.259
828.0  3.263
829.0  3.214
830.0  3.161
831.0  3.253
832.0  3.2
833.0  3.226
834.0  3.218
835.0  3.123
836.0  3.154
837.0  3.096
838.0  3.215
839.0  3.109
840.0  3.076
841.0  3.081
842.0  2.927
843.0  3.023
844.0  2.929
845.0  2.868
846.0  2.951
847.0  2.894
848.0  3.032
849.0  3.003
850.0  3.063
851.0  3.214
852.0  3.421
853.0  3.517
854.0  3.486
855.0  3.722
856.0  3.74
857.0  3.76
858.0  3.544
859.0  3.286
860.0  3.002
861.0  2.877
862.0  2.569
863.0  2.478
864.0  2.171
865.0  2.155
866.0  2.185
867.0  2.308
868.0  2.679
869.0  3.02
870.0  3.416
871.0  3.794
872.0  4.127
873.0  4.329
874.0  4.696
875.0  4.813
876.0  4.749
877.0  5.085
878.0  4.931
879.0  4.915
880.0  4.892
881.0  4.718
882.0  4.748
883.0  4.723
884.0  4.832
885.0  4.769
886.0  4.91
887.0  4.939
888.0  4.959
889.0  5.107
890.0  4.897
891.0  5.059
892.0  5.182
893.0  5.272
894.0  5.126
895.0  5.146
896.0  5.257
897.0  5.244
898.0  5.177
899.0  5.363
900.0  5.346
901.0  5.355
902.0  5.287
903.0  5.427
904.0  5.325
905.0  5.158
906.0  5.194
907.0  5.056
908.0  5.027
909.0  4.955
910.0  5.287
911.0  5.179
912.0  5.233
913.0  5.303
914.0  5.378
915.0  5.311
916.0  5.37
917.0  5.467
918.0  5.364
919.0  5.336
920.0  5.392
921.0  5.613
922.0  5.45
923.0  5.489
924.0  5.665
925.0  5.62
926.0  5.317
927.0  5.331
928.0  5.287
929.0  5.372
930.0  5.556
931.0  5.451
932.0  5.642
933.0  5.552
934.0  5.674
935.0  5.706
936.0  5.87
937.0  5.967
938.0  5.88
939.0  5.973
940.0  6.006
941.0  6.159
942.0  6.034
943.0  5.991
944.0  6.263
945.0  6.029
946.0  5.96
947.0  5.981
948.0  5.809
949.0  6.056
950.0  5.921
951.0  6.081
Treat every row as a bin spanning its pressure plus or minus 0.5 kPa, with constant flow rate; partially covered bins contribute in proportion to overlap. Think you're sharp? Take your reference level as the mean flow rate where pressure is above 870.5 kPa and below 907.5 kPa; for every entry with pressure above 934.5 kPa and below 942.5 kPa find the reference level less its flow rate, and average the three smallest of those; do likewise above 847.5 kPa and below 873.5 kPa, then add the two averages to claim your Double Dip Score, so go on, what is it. -0.21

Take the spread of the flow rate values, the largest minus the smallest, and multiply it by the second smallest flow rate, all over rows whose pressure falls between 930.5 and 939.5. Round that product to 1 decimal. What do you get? 2.9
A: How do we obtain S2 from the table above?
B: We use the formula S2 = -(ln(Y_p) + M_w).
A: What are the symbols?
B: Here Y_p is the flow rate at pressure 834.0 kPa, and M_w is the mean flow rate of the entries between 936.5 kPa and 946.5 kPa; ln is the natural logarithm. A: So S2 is -7.2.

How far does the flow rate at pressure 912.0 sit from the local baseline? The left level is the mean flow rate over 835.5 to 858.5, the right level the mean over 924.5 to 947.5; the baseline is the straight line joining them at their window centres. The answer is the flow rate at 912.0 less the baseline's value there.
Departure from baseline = 0.16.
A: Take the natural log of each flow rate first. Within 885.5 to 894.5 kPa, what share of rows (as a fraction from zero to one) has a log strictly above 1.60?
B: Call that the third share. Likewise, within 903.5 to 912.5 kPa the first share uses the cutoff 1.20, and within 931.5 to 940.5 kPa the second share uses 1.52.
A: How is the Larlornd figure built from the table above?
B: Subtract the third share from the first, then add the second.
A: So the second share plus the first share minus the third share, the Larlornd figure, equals 1.3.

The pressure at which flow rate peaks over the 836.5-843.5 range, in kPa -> 838.0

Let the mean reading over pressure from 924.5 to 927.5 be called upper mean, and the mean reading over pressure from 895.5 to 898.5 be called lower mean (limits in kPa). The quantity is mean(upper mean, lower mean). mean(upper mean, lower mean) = 5.3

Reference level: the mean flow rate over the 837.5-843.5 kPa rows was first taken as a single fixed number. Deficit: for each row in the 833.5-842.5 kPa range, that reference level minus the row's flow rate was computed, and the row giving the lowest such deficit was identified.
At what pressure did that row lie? 834.0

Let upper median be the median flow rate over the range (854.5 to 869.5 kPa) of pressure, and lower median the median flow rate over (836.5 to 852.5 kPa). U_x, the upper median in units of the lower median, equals 0.94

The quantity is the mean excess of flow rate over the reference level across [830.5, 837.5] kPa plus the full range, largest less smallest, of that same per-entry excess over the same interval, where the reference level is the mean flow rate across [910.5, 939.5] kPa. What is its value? -2.2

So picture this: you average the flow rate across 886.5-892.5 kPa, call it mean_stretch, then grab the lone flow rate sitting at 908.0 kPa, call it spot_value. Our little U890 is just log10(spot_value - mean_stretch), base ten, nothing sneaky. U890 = -2.5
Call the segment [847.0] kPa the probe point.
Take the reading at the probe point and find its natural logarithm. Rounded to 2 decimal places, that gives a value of 1.06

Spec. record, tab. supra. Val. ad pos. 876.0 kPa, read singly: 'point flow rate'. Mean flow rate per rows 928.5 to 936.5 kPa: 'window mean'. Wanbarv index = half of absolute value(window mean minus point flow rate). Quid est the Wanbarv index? 0.4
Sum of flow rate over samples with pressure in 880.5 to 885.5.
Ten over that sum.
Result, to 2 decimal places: 0.42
